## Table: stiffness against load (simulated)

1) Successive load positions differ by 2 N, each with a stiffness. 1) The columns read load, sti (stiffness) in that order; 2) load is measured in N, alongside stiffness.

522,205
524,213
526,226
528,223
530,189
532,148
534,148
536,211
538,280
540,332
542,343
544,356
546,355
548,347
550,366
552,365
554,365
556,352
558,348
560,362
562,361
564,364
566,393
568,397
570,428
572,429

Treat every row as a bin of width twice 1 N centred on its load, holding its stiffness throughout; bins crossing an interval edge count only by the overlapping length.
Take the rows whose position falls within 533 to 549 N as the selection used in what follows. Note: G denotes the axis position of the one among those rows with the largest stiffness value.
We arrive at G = 544 N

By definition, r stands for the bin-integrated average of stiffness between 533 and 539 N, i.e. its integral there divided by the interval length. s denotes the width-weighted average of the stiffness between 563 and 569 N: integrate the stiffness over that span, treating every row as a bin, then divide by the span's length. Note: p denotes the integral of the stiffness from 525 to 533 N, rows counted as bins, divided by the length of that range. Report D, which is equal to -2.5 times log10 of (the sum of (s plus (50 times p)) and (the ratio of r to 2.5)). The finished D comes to -10.03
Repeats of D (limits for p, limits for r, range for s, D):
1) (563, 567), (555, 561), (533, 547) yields -10.72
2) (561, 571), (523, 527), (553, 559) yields -10.75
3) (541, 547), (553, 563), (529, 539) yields -10.63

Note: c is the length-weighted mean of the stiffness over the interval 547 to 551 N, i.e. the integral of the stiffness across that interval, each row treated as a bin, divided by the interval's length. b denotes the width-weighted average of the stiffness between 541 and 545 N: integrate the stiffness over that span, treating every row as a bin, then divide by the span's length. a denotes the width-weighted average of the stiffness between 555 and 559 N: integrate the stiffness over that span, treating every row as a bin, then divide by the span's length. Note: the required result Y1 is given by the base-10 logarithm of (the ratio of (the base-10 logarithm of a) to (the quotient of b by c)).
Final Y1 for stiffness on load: 0.41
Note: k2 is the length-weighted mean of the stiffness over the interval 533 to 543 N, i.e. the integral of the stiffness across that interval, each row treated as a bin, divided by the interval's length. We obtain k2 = 263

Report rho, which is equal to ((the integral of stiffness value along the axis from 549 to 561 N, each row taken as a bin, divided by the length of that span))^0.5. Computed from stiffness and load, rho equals 19.0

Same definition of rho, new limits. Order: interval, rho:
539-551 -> 18.7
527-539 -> 14.1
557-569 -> 19.3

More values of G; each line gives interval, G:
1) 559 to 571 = 570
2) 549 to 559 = 550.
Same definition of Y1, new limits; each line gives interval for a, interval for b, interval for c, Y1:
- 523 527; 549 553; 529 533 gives 0.03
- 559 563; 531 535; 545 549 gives 0.78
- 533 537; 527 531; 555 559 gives 0.58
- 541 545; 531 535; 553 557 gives 0.79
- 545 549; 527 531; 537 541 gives 0.58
